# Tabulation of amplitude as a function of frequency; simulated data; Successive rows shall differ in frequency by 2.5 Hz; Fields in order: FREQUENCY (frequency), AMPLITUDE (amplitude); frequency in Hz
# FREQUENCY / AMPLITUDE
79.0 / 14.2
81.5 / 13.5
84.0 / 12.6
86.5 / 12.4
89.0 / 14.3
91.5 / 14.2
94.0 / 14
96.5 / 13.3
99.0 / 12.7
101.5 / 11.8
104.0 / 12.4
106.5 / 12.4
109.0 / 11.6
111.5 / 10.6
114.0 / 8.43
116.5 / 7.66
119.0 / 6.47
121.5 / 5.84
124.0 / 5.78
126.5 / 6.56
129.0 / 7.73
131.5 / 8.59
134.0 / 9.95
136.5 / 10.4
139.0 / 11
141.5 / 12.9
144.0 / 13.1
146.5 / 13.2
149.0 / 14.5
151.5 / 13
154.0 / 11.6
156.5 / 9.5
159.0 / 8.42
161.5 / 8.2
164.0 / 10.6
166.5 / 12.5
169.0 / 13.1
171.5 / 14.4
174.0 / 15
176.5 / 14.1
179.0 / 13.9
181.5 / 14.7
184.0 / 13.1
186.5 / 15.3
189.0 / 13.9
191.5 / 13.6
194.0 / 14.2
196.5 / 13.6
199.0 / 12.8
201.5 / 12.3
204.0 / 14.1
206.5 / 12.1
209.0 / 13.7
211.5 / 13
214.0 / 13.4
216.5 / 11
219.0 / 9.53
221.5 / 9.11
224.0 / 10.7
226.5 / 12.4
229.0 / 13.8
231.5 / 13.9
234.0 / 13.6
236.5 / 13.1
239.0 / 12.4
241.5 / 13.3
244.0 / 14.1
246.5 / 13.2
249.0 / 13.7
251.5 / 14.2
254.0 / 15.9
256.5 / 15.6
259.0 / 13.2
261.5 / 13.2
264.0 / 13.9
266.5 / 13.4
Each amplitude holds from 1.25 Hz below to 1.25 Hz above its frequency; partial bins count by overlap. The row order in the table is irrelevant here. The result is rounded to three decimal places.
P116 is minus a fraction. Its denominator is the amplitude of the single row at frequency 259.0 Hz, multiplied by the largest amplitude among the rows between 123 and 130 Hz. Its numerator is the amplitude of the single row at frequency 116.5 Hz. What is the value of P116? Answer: -0.075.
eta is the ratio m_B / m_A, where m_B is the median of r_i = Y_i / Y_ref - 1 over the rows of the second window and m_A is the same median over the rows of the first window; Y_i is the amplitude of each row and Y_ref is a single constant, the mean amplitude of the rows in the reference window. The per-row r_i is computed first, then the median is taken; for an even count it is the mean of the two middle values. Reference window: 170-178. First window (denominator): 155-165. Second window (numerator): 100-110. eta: 0.43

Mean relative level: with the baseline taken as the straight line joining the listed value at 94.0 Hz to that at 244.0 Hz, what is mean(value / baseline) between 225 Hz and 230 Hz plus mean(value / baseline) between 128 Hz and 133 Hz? 1.51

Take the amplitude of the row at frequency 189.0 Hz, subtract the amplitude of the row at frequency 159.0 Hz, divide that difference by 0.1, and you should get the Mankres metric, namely 55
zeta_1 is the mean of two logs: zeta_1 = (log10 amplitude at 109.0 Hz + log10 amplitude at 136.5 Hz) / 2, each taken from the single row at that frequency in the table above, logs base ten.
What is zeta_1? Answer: 1.04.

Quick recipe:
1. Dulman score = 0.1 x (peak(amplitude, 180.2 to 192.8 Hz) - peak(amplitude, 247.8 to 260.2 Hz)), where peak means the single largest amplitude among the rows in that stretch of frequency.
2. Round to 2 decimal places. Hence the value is -0.06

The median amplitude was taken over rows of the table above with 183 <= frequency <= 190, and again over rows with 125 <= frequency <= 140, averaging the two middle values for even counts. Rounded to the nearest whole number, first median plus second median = 23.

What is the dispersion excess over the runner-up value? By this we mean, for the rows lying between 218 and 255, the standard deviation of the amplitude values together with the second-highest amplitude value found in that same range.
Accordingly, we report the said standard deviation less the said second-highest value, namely -12.4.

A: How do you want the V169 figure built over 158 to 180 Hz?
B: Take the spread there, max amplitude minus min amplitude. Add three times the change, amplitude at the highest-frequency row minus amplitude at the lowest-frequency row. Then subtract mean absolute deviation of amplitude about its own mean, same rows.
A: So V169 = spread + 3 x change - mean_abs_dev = 21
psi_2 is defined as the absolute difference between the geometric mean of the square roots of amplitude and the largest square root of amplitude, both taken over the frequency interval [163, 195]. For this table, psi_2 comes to 0.2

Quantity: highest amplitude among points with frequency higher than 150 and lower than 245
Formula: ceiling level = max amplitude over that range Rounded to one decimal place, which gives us 15.3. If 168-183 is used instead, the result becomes 15.0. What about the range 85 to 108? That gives 14.3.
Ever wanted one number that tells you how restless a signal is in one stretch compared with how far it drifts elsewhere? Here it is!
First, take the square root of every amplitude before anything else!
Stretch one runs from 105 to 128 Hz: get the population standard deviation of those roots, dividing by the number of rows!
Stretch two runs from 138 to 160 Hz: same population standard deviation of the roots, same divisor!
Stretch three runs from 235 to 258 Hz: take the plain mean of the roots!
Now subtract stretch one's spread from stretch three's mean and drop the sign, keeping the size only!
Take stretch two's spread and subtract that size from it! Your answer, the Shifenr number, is -3.05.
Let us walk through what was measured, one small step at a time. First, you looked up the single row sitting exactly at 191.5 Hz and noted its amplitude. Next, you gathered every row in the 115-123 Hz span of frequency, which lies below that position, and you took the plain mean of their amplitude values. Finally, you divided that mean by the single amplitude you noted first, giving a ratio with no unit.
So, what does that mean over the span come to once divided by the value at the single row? 0.49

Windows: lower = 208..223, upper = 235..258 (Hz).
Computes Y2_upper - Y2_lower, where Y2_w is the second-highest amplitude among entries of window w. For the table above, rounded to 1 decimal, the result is 2.2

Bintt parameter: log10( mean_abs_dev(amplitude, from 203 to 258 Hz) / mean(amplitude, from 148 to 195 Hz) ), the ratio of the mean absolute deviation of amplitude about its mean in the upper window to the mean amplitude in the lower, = -1.01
